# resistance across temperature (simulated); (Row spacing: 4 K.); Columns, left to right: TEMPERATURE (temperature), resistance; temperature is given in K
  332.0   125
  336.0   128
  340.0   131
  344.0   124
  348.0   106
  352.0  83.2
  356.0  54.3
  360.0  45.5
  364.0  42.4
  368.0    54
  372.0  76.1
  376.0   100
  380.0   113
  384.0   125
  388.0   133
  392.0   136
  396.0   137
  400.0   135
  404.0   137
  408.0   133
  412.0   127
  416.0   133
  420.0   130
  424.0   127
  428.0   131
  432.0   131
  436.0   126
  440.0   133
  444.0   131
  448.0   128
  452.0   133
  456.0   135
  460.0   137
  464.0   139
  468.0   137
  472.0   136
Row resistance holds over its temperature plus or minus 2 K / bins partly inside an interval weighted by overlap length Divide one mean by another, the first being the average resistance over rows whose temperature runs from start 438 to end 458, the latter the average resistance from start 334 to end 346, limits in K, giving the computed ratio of 1.0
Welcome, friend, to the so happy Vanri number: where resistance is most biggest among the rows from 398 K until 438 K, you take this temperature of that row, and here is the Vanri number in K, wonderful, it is 404.0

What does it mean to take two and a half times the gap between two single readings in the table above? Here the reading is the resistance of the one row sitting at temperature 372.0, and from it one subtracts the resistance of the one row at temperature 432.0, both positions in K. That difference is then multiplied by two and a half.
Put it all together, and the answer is -137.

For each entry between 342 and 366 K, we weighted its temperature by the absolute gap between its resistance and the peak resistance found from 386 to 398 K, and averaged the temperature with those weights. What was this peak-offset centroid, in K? 357.4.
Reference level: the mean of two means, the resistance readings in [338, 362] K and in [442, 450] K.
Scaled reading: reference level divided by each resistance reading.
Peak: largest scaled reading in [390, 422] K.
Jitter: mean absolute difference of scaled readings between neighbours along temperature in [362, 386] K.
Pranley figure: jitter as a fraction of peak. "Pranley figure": 0.40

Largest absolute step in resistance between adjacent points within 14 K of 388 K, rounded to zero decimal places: 13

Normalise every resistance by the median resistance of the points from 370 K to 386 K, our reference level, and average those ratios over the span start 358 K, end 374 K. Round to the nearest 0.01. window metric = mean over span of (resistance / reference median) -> 0.51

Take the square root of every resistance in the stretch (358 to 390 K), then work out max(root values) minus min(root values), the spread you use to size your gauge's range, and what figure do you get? 5.0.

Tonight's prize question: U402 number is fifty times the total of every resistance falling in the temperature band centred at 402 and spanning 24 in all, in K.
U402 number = 40250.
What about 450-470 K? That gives 34050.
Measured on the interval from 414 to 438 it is 38900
